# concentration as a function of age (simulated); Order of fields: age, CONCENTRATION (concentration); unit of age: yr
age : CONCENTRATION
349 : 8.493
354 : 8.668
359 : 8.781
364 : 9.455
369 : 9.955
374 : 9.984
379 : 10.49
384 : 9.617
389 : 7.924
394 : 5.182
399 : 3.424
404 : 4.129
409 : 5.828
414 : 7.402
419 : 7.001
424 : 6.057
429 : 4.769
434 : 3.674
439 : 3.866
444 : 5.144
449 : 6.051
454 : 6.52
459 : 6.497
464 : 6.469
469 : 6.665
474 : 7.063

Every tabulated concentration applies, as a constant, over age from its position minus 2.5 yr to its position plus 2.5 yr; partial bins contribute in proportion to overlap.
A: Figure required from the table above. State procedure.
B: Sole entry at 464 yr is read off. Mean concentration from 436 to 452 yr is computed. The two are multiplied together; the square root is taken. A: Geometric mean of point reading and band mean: 5.7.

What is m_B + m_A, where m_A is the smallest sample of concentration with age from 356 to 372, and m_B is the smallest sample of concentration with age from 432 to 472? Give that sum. 12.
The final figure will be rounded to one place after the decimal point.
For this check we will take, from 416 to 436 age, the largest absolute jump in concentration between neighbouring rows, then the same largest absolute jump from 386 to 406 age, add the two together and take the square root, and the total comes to 2.0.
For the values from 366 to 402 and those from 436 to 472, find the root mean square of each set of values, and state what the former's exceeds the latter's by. 3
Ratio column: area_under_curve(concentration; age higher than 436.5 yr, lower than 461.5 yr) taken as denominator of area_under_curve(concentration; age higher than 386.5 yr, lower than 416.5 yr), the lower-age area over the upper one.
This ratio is 1.21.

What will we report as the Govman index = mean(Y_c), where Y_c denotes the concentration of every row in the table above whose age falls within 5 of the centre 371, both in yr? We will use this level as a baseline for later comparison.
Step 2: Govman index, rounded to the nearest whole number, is 10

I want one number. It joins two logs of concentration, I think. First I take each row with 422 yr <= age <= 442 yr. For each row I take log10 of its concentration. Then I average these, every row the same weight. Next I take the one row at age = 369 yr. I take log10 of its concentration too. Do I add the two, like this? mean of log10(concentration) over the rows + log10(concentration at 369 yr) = 1.65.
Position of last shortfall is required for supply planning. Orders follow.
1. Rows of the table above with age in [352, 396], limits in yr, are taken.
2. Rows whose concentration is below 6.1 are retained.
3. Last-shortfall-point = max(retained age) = 394 yr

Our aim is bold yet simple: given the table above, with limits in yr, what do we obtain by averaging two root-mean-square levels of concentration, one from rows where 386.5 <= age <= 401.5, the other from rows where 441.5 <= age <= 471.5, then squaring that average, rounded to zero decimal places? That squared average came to 36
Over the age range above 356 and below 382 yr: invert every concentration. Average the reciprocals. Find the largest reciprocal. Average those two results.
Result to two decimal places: 0.11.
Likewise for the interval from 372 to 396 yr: 0.16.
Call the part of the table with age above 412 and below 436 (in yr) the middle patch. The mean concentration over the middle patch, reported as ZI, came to 5.8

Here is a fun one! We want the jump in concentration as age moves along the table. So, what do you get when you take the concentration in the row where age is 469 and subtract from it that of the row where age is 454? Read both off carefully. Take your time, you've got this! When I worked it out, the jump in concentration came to 0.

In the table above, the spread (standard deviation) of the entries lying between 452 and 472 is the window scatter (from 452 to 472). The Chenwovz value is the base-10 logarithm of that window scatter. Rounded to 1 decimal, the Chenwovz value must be -1.1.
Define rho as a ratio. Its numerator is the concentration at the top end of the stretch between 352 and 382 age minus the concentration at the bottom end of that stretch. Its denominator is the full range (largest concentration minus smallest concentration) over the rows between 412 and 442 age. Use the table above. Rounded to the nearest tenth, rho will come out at 0.5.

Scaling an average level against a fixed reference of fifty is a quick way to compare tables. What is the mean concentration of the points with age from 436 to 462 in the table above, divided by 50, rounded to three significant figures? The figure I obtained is 0.112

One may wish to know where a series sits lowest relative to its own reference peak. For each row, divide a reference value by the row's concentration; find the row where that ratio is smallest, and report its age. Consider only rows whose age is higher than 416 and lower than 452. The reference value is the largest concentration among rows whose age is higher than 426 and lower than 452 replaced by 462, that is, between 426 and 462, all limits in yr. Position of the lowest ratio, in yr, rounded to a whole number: 419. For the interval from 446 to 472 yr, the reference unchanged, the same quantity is 469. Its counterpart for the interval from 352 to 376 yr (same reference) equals 374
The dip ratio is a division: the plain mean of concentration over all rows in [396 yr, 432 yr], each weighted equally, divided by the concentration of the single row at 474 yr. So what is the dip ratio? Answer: 0.8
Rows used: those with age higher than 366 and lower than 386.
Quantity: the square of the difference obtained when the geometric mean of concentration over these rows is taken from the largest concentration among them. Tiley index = 0.2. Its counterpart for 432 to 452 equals 2.1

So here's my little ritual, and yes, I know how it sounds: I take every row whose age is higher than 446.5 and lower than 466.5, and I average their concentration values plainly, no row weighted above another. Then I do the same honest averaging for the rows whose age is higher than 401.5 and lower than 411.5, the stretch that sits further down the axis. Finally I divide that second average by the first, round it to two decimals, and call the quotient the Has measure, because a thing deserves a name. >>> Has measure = 0.78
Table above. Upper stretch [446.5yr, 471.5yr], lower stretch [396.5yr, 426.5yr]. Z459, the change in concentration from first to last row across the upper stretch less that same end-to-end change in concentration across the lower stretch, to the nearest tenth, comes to -2.0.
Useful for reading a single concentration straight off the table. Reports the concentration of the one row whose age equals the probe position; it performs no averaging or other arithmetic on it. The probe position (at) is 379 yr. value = 10.49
